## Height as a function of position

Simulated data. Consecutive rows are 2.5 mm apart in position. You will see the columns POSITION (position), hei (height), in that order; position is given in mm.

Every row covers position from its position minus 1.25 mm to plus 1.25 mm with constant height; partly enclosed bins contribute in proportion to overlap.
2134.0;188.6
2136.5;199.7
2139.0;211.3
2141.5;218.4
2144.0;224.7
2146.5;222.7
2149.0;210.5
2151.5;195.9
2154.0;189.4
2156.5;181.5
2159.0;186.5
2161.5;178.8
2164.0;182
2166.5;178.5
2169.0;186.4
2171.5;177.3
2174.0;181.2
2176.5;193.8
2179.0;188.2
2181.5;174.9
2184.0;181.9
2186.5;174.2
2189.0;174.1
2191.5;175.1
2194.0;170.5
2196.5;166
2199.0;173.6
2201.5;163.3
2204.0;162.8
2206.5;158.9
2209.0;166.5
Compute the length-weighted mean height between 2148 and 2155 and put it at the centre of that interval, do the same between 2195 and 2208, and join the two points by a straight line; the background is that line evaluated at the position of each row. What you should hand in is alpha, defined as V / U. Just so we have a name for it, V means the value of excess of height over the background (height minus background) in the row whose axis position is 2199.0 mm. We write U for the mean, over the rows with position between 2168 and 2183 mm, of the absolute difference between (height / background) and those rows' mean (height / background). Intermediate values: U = 0.033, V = 7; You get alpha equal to 207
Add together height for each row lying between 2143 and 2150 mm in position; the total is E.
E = 658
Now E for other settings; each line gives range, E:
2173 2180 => 563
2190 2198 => 512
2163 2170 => 547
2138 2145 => 654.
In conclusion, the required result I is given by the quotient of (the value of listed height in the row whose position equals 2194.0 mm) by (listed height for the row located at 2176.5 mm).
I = 0.88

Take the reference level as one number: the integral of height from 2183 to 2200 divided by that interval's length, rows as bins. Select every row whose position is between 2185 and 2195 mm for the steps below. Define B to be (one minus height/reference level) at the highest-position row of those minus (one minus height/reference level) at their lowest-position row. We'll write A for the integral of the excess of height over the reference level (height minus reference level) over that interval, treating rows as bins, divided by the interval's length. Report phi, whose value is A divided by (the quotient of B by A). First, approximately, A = 0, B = 0.021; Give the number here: 3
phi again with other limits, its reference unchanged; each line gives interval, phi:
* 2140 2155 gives 8246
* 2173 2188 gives 1894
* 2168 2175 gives 2120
